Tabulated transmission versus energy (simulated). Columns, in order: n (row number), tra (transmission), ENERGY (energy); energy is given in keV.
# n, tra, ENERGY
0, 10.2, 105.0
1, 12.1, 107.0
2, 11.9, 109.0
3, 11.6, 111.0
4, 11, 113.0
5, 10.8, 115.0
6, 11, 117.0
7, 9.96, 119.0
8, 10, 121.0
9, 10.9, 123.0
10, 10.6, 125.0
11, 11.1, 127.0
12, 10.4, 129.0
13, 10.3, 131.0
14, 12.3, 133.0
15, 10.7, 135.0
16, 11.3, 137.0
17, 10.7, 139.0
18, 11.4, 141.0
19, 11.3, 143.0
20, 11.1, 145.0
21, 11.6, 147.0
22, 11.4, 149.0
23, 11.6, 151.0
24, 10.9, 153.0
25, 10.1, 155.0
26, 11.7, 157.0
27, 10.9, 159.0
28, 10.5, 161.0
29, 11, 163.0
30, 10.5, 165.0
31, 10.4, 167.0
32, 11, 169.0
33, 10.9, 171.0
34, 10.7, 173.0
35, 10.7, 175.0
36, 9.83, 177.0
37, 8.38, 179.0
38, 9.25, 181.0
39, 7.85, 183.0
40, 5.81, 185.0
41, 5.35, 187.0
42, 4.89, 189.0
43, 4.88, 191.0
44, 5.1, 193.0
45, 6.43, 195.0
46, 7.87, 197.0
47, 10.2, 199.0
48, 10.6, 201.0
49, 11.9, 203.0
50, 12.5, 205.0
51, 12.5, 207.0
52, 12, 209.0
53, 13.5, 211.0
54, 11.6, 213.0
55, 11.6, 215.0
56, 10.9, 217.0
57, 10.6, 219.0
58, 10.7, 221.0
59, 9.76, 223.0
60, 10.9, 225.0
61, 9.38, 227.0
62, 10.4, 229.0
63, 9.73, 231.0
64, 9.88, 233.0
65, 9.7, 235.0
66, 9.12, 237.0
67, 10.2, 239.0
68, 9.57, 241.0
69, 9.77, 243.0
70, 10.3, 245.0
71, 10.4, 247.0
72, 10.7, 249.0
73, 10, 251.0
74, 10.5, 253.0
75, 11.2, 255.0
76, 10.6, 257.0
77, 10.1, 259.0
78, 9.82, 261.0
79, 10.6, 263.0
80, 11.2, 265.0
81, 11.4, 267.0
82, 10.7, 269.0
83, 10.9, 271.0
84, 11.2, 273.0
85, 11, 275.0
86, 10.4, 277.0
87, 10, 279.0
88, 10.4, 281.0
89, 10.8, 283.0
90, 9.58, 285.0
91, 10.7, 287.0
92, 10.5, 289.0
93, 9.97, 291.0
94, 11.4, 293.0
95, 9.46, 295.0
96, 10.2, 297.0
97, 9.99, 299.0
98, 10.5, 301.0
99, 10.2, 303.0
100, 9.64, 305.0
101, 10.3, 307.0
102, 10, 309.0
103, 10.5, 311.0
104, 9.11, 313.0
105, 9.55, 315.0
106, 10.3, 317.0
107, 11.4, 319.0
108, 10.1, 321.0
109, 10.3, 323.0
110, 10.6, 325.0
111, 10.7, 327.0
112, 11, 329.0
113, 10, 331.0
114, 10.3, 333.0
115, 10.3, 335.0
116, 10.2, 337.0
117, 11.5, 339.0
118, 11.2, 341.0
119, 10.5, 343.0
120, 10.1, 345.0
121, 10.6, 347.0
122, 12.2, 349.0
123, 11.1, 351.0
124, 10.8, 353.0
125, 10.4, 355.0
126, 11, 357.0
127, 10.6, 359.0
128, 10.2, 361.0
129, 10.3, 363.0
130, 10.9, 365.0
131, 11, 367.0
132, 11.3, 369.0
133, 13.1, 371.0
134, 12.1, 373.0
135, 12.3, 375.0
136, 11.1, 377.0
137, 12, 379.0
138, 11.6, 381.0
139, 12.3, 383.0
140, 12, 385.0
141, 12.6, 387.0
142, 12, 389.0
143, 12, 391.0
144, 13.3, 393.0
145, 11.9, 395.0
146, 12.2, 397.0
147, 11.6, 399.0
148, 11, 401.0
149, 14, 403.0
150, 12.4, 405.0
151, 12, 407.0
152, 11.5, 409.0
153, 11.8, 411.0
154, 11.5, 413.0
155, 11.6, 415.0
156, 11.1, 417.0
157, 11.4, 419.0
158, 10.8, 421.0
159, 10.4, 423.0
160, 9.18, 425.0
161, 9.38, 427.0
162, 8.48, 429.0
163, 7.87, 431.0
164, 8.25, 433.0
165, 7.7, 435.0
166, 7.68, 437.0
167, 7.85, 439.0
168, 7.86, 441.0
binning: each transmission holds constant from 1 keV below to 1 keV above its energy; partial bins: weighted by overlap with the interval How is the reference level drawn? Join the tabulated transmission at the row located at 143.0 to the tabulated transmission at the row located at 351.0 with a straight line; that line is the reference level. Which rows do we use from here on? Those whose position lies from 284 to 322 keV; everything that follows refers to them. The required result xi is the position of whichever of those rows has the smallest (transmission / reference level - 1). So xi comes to 313.0 keV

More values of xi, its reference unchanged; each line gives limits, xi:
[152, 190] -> 189.0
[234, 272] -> 237.0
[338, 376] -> 345.0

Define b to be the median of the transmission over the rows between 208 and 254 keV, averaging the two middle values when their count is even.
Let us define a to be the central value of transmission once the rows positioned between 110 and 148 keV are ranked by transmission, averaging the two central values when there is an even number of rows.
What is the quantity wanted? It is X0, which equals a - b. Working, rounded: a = 11.0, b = 10.4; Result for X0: 0.6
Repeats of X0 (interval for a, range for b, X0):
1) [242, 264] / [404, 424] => -1.1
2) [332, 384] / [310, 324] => 0.7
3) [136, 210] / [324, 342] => 0.1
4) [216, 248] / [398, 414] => -1.7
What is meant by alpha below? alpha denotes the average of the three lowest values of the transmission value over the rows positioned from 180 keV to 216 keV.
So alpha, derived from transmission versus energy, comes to 5.0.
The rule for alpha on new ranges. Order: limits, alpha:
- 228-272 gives 9.5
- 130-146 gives 10.6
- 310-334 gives 9.6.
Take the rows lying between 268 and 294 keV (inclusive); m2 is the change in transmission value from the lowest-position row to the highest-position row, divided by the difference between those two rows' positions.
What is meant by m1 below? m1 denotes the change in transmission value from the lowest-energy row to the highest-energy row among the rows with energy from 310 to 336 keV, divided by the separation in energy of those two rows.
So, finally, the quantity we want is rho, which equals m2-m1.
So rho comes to 0.04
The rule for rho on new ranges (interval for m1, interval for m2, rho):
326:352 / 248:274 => 0.00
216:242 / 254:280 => 0.01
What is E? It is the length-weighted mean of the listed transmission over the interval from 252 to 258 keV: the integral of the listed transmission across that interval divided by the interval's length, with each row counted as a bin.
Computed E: 10.8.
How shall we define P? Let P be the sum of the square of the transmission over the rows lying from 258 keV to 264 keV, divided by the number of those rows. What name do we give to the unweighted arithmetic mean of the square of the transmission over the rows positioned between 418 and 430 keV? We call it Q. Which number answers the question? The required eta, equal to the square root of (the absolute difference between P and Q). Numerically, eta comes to 1.9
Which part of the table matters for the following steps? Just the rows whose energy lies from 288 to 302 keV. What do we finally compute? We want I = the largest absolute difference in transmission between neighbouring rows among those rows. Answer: 1.9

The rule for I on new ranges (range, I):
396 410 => 3.0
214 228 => 1.5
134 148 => 0.7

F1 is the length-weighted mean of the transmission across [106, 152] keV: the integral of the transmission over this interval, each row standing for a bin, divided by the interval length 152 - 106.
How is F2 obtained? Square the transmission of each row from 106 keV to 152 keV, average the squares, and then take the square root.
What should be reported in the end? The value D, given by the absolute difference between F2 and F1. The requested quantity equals 0.017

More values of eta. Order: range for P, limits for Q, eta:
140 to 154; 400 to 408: 5.0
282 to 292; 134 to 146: 4.1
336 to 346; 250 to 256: 1.7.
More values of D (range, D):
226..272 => 0.017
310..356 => 0.020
